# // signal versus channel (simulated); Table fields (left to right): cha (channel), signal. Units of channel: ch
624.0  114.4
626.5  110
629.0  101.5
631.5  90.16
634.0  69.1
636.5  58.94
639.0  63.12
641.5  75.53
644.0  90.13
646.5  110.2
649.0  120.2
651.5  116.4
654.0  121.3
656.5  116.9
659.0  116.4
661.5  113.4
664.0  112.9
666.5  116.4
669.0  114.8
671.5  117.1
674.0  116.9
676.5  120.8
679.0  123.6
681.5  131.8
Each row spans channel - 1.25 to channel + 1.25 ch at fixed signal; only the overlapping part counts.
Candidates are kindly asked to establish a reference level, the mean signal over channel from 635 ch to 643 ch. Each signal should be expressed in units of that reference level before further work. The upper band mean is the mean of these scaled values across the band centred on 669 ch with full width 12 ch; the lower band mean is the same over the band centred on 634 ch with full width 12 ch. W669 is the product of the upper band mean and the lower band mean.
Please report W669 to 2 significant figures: 2.0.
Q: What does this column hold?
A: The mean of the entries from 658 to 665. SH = 114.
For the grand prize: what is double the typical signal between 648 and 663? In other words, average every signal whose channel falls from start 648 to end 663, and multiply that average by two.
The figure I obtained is 235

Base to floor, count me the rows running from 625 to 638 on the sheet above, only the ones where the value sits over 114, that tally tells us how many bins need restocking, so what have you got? 0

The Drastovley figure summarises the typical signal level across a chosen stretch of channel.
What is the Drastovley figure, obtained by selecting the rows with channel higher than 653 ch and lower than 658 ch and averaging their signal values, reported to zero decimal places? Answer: 119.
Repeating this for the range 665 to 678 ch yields 117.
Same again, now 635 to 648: 80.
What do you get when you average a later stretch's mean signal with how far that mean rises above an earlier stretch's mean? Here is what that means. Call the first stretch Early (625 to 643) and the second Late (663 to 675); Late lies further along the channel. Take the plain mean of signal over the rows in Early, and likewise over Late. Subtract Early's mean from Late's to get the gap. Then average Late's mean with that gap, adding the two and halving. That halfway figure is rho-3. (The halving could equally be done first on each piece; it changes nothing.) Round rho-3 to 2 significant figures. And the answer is 75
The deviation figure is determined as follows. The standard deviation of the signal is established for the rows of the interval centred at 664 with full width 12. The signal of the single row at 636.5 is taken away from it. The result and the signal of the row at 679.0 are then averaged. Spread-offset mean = 33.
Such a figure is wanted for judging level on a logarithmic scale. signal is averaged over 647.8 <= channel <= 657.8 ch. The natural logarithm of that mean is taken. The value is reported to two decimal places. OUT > 4.78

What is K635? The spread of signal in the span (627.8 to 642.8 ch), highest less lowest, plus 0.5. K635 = 43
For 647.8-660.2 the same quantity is 5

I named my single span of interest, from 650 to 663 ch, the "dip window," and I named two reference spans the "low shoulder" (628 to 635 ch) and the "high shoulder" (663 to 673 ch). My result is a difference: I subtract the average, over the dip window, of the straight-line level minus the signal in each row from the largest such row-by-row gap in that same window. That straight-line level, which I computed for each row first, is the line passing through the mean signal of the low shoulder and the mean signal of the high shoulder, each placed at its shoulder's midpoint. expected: 7.4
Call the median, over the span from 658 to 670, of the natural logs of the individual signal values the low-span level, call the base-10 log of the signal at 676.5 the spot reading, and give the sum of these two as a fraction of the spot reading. 3.28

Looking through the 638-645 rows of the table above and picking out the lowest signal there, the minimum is 63.12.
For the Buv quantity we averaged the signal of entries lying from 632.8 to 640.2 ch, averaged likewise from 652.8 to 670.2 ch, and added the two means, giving 180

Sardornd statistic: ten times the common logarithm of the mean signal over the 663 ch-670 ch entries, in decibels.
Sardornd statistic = 20.6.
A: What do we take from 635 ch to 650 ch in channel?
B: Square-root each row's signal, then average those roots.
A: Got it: 9.2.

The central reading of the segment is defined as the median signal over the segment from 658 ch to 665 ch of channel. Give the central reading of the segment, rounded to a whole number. 113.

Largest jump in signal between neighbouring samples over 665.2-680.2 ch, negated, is -4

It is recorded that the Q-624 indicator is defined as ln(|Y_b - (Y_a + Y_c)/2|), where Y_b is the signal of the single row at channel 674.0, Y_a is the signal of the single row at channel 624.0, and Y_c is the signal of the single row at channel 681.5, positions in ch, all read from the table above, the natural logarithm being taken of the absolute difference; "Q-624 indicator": 1.8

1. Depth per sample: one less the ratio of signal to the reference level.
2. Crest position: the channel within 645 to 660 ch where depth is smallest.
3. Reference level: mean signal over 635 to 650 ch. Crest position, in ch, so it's 654.0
